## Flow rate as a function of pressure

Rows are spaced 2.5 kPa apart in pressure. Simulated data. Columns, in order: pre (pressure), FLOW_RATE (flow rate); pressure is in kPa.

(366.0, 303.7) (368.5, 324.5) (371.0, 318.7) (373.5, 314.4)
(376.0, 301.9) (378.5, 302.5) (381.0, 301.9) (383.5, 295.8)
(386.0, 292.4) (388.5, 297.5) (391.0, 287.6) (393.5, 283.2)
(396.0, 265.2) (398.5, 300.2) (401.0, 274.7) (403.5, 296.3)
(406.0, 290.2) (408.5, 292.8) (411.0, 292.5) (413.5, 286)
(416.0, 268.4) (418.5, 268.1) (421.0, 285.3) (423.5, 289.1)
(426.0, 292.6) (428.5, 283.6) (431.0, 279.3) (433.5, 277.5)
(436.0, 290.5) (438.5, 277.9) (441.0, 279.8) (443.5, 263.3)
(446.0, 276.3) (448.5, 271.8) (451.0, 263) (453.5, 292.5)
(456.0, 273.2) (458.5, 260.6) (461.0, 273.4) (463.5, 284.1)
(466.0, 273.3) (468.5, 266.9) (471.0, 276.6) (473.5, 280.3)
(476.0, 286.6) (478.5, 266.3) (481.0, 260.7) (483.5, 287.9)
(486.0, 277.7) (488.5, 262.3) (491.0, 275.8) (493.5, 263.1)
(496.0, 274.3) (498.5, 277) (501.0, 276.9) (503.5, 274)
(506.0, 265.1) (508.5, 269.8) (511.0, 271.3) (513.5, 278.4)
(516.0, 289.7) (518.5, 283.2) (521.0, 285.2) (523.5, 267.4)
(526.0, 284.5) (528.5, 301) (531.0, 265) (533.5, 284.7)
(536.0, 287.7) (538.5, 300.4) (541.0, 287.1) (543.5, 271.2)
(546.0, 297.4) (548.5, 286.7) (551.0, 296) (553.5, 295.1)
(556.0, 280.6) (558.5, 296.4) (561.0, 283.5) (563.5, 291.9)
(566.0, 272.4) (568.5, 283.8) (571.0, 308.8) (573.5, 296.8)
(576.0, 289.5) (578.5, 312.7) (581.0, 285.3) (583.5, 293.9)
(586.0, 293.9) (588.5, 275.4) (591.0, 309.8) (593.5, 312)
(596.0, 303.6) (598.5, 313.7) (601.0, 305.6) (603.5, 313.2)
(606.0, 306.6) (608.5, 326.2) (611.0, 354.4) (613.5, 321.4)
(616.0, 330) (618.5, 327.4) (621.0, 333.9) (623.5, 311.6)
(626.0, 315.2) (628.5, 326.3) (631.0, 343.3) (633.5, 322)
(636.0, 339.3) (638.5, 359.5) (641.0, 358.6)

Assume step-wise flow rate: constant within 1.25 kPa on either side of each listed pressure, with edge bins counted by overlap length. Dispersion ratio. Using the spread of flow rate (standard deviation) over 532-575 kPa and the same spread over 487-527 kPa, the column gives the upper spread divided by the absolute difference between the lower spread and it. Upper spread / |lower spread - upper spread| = 6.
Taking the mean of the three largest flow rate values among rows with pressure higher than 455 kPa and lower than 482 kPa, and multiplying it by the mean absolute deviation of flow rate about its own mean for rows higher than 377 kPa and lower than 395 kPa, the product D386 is 1624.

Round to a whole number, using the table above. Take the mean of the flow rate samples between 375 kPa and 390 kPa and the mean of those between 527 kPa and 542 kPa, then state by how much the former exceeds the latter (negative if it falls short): 11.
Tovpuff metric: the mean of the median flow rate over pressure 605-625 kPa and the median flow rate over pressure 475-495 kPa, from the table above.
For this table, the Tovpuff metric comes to 299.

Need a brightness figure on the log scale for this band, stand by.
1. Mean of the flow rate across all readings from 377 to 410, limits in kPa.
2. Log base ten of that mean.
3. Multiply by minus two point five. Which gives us -6.16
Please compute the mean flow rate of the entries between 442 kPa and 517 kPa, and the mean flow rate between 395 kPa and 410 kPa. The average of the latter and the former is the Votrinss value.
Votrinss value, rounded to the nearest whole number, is 280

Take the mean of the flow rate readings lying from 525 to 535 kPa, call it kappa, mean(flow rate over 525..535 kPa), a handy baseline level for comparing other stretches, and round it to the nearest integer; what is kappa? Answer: 284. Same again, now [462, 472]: 275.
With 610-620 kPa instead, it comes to 333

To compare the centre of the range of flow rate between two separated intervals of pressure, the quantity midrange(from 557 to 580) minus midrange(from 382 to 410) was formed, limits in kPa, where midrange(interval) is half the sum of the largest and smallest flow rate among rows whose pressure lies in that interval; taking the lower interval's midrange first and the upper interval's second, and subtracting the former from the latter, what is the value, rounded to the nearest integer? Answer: 10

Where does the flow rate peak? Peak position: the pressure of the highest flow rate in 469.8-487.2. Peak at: 483.5 kPa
